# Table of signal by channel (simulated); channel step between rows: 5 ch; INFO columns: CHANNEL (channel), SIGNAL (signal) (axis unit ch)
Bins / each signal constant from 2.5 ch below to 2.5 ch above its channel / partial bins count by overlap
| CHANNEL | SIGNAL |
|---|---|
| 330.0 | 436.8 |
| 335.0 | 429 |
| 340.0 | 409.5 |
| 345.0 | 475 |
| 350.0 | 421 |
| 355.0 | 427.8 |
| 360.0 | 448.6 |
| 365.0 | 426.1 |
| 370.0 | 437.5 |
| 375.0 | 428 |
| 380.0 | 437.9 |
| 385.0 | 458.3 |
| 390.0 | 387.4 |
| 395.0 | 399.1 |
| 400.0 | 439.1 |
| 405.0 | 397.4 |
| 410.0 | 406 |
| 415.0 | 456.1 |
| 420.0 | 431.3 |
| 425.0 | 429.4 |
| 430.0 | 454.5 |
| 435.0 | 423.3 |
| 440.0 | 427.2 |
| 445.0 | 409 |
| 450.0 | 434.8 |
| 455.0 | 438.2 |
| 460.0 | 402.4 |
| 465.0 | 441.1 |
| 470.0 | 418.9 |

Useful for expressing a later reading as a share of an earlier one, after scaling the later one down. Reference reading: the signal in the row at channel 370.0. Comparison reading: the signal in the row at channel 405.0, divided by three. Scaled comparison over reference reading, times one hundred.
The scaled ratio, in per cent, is 30.3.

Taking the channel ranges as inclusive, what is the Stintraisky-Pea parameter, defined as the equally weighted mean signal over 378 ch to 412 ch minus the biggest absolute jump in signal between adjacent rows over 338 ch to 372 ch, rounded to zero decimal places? 352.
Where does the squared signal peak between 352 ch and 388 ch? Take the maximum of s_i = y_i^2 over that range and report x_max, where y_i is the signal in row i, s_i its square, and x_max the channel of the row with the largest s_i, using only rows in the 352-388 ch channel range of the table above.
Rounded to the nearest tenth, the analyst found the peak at 385.0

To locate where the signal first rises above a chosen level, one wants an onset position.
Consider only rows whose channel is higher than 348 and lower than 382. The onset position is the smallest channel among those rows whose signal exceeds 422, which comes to 355.0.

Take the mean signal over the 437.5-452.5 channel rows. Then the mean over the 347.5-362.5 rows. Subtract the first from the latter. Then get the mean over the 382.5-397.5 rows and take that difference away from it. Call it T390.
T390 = 406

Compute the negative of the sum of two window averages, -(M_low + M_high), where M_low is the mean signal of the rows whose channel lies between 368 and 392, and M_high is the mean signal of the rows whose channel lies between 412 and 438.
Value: -869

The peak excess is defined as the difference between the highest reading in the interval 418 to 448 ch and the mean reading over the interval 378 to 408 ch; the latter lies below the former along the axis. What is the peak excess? 35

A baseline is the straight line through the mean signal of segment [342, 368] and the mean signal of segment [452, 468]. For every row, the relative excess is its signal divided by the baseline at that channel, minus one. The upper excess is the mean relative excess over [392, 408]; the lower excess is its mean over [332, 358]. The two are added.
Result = -0.07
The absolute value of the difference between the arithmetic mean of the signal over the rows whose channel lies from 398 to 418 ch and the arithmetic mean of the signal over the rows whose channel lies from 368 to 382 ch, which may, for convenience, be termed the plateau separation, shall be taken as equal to 9.8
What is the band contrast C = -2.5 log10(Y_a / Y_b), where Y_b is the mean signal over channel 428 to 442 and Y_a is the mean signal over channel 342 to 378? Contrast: -0.007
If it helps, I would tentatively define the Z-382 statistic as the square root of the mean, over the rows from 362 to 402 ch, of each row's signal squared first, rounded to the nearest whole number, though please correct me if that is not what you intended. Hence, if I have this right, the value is 427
